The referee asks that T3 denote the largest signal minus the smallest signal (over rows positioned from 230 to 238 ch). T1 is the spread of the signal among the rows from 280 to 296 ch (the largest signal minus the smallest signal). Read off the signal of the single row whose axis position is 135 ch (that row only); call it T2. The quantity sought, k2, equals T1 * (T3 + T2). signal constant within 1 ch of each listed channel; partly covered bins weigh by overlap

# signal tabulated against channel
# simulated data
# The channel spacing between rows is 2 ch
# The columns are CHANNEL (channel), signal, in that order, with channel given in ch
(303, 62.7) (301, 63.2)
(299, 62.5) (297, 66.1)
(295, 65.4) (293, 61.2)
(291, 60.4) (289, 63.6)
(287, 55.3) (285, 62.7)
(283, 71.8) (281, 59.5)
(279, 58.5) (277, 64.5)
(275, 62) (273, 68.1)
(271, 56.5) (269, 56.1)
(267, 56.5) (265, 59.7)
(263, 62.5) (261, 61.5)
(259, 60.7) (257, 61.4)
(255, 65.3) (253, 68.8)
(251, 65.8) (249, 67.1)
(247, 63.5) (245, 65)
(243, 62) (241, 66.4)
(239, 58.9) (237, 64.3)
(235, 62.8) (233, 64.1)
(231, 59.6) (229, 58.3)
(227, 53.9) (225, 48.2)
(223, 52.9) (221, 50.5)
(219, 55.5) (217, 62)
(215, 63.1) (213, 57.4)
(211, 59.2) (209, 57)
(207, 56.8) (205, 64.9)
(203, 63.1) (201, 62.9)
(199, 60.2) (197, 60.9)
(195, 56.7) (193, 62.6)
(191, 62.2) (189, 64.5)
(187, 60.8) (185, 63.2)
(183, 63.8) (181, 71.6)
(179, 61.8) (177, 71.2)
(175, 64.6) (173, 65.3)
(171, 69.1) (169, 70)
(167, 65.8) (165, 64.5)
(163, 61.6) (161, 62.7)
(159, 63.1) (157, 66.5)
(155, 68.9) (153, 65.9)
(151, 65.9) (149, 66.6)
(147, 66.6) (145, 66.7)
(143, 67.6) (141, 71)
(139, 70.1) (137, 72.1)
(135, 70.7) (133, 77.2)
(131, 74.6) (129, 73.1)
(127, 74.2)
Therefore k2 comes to 1244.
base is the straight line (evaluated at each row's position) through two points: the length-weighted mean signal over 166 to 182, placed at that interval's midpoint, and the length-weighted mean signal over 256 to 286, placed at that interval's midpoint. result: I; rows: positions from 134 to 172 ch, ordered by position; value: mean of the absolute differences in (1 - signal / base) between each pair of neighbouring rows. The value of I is 0.023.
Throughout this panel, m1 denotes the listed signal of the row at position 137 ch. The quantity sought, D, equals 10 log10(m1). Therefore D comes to 18.6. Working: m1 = 72.1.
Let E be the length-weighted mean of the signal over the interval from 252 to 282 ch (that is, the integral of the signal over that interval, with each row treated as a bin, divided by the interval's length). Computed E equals 61.4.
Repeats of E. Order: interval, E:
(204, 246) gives 59.2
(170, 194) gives 65.1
